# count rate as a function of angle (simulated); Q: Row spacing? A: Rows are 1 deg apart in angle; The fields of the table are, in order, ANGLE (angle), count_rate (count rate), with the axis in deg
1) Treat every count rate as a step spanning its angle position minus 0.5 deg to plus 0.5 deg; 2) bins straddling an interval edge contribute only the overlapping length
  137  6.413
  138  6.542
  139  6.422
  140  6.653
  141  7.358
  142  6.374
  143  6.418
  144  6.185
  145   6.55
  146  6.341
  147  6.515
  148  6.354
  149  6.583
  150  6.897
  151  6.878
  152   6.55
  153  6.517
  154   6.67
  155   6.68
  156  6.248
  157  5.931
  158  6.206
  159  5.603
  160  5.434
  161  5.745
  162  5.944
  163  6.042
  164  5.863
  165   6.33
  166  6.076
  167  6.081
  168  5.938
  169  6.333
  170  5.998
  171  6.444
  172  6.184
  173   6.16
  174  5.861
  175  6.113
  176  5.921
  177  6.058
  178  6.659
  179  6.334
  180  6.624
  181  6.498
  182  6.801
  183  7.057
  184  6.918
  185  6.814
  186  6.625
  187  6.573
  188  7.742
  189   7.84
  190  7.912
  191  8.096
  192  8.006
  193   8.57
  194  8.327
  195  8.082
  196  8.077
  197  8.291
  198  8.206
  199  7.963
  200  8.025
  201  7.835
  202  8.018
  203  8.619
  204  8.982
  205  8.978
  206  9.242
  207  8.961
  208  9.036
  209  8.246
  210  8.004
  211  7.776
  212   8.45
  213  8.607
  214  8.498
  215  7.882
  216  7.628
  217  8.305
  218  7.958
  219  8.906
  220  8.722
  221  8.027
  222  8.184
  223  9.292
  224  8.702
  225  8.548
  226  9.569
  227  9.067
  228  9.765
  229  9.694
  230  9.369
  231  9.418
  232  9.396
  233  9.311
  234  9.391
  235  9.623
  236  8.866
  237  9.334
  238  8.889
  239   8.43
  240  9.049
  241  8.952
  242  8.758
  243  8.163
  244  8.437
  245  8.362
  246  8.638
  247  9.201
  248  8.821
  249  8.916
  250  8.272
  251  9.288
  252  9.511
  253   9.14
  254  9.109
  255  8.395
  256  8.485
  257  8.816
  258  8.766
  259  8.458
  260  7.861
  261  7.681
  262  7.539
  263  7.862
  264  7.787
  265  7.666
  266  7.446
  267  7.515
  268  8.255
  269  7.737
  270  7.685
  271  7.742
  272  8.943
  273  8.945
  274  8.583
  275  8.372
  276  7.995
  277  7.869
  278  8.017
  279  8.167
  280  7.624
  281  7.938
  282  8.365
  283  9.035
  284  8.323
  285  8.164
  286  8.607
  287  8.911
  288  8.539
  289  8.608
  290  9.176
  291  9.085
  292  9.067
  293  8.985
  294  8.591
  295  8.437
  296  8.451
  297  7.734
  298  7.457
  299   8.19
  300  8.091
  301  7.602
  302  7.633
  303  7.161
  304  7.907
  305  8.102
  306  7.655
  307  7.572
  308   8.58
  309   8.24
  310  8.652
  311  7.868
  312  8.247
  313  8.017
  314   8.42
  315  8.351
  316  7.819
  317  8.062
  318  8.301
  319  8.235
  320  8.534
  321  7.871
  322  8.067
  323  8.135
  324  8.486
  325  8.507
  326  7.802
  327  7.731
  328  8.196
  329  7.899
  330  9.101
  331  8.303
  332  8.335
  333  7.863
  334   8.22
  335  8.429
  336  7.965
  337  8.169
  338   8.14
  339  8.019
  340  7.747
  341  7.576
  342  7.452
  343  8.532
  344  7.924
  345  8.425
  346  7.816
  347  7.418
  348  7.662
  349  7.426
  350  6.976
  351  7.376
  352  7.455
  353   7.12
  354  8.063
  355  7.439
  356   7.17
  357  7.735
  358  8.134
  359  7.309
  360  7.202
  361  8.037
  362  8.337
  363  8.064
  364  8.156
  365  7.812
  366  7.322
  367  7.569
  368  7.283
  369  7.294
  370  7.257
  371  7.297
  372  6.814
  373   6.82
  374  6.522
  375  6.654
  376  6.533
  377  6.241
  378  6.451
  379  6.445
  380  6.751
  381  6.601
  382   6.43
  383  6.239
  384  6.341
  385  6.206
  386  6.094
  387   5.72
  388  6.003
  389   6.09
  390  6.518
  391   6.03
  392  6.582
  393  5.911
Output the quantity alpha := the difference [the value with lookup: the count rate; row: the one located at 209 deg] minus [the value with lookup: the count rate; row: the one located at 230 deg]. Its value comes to -1.1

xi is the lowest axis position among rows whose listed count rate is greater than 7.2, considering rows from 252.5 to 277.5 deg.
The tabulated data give 253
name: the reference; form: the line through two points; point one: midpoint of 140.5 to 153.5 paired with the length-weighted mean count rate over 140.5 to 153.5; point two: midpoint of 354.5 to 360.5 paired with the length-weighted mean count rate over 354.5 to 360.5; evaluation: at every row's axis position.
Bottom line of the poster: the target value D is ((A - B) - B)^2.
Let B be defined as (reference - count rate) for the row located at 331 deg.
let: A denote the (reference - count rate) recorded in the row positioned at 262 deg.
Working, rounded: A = -0.5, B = -0.9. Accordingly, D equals 1.9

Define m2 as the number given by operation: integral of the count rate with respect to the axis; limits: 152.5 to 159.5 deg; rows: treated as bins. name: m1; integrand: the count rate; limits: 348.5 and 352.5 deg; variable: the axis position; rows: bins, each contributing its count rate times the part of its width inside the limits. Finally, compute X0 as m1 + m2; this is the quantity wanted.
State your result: 73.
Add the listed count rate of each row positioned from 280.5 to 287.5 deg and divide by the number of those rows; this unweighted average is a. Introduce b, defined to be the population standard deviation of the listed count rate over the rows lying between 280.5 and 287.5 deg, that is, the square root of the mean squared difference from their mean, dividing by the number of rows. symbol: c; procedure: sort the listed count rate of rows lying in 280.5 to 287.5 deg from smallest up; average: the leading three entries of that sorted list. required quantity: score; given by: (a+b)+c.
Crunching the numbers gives 17.0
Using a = 8.5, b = 0.37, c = 8.14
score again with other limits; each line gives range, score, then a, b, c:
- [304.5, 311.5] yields 16.2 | 8.1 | 0.39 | 7.70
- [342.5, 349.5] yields 15.8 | 7.9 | 0.41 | 7.50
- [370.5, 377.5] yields 13.4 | 6.7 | 0.31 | 6.43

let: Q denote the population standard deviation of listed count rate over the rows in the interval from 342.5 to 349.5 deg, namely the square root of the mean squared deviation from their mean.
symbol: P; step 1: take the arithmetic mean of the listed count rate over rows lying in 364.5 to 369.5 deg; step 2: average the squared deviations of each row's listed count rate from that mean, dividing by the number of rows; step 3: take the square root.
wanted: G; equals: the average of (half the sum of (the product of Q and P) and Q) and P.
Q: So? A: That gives 0.23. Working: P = 0.21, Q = 0.41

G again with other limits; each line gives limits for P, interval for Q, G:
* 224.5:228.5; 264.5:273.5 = 0.44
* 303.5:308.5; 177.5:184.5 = 0.26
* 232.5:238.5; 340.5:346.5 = 0.26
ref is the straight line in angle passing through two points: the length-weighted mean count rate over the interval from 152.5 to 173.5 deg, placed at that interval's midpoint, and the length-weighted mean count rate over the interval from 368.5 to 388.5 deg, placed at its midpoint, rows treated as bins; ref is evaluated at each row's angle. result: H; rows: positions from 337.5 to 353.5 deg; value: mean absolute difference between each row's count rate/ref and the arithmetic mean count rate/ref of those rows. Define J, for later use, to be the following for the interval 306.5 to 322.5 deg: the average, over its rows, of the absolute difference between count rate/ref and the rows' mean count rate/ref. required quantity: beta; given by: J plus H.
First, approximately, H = 0.0544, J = 0.039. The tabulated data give 0.093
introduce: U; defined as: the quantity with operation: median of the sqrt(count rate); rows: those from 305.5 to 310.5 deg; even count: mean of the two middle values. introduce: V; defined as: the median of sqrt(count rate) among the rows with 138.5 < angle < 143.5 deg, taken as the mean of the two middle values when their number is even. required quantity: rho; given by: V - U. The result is -0.34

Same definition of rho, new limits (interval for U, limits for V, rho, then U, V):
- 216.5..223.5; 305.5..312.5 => -0.01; 2.88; 2.87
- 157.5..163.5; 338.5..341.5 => 0.37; 2.42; 2.78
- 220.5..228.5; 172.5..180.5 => -0.50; 2.98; 2.48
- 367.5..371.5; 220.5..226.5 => 0.24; 2.70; 2.94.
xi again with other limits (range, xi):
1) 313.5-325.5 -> 314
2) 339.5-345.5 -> 340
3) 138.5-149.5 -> 141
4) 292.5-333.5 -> 293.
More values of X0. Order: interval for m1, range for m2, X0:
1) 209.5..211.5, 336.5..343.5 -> 71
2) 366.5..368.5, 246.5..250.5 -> 50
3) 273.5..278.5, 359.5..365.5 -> 88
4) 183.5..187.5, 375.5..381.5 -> 66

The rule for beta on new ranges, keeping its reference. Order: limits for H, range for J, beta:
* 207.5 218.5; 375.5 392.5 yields 0.088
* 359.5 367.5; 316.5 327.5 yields 0.088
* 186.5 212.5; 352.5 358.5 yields 0.120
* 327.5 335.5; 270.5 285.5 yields 0.095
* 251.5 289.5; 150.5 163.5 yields 0.135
